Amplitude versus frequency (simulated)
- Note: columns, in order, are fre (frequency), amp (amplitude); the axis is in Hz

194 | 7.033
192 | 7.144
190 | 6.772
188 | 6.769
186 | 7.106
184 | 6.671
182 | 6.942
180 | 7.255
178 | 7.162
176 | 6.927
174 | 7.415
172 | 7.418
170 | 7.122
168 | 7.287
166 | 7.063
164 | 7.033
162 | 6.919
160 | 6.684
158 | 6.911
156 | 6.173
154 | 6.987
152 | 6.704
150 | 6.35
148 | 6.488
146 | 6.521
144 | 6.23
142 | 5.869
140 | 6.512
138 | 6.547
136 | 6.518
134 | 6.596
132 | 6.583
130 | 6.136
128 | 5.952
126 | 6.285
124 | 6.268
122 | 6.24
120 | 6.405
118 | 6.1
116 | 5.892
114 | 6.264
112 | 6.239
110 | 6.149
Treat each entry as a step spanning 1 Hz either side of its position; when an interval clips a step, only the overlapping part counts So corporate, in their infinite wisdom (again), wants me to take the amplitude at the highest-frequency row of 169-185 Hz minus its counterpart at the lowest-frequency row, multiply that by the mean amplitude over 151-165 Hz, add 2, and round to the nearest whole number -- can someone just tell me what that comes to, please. -1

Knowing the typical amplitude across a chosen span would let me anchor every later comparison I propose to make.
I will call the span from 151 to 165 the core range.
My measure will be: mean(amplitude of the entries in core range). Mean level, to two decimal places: 6.77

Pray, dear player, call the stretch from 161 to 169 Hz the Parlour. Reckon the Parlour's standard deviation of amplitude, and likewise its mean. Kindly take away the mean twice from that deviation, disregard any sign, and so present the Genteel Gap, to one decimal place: 14.0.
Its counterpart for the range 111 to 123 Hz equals 12.2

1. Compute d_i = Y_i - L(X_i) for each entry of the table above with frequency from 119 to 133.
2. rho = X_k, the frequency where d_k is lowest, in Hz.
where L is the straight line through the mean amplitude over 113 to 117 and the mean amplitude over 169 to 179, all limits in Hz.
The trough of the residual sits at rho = 128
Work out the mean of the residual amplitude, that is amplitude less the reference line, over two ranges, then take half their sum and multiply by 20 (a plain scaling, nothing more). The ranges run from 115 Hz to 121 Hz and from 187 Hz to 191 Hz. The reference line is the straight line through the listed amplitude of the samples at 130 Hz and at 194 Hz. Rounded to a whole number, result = 0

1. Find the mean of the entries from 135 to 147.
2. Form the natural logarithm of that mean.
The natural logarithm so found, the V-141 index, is 1.851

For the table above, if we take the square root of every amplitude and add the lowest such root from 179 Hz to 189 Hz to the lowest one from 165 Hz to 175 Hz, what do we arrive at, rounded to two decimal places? 5.24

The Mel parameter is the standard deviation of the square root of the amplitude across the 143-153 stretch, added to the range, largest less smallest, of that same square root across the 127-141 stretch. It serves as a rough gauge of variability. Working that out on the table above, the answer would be 0.16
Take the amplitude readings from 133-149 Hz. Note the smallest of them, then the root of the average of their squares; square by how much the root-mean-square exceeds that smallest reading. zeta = 0.30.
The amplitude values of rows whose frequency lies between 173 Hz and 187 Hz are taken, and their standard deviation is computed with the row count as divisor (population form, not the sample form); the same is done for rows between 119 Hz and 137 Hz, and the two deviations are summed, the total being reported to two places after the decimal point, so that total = 0.43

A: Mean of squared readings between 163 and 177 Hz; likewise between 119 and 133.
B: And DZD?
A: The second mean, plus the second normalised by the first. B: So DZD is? 40.1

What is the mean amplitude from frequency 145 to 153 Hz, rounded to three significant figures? 6.52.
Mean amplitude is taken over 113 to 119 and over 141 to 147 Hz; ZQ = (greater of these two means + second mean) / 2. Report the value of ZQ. 6.2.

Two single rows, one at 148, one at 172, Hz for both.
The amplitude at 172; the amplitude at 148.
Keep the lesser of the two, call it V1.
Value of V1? 6.49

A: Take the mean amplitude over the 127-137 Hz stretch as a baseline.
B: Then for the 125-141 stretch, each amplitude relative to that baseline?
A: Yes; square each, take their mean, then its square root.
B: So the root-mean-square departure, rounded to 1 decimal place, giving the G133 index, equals 0.2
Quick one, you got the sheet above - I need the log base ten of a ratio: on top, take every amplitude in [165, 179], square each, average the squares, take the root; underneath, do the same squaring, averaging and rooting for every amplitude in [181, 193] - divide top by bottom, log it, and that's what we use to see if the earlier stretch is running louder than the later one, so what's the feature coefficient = 0.02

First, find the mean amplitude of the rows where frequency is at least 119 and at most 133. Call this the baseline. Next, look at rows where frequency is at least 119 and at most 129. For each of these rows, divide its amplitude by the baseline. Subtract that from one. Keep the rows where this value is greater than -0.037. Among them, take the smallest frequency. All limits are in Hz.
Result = 120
